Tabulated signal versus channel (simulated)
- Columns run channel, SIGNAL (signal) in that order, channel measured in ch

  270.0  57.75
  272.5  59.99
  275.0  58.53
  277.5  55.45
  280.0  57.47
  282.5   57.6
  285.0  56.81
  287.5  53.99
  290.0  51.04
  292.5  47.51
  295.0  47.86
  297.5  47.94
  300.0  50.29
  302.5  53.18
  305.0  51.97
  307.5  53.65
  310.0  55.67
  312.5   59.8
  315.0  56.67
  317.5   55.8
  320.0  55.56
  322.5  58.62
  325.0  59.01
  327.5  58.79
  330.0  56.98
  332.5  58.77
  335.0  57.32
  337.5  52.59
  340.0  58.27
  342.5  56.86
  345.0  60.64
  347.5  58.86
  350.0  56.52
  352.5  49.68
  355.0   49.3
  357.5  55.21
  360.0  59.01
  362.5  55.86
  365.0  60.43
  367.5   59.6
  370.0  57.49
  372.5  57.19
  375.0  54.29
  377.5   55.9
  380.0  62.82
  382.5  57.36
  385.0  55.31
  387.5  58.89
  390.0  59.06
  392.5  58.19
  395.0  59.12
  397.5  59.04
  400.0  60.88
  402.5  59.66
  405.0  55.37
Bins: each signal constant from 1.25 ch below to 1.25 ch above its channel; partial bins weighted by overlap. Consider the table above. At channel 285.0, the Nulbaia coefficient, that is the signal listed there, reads 56.81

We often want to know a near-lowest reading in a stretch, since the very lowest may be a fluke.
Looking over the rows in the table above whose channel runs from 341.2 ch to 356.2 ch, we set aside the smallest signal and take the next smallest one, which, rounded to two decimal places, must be 49.68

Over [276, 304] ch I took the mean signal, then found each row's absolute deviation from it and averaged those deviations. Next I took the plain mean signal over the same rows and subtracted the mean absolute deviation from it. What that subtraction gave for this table 49.3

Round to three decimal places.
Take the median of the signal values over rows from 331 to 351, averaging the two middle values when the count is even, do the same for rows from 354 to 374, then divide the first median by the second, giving 1.008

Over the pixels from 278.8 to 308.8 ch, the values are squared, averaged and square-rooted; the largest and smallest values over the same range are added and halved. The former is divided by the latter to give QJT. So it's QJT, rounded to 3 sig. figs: 1.00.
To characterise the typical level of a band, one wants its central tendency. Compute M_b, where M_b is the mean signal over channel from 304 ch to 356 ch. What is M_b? 56.3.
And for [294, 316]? 53.0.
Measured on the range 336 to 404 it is 57.3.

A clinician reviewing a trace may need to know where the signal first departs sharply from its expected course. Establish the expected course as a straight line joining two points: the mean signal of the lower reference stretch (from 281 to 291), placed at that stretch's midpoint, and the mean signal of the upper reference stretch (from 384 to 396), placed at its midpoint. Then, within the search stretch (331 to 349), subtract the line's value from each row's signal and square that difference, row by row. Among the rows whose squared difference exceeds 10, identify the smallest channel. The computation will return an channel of 337.5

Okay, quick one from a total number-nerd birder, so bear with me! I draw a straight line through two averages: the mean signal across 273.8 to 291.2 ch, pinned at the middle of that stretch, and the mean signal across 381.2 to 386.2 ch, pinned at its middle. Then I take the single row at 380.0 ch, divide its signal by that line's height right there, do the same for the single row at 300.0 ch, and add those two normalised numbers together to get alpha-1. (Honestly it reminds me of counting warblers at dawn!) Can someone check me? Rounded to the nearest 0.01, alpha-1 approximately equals 2.01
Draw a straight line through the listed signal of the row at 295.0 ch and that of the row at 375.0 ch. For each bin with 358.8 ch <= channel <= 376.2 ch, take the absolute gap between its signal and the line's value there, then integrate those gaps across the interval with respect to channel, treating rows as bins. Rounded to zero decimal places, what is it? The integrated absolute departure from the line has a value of 70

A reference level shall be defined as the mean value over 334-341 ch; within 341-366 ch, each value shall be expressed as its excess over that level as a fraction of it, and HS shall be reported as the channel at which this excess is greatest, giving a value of 345.0 ch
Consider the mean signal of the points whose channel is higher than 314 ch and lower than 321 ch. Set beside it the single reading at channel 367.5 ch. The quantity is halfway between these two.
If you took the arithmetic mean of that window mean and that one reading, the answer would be 57.8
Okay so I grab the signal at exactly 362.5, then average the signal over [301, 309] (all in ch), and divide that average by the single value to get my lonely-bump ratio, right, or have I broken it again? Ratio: 0.948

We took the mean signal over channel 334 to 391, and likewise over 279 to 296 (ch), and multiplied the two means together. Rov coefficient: 3026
